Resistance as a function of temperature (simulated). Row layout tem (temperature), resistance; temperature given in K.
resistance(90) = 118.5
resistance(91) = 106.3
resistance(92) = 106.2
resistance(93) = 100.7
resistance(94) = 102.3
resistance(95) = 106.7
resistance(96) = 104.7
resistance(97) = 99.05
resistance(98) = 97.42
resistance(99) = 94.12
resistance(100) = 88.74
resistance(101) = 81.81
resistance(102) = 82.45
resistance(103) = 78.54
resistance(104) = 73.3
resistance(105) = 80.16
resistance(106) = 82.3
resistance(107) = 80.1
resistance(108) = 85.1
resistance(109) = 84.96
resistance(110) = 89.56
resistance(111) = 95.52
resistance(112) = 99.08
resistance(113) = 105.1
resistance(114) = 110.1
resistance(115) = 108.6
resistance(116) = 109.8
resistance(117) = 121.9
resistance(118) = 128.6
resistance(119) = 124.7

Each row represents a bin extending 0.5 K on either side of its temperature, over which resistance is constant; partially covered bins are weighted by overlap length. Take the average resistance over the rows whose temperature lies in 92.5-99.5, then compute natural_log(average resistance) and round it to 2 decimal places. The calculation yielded 4.61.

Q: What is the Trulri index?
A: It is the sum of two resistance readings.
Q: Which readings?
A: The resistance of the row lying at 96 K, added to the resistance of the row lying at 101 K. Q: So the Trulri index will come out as 187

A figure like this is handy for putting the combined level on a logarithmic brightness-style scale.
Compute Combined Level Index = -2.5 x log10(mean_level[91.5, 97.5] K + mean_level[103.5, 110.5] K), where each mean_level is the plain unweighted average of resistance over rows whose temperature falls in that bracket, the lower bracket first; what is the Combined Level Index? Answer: -5.67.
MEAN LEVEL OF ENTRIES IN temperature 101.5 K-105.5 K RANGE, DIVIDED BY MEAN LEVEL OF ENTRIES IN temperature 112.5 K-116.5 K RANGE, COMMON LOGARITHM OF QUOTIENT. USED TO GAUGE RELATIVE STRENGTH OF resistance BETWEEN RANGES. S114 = -0.140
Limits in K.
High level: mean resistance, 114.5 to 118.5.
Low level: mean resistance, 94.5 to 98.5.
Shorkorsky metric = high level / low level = 1.15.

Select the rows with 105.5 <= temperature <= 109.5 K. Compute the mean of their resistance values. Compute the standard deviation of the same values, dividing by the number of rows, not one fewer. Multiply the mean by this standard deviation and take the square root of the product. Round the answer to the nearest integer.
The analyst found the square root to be 13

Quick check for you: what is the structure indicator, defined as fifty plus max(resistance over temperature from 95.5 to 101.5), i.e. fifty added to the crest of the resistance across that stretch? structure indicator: 155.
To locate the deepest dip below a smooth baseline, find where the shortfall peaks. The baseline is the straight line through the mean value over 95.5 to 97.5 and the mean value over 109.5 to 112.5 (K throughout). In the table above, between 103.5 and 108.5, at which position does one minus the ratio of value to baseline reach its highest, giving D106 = 104 K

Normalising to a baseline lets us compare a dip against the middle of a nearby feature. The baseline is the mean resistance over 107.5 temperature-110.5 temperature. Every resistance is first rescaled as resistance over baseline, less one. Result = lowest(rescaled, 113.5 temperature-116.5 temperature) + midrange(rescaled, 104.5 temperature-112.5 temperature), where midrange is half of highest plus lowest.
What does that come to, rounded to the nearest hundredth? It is 0.29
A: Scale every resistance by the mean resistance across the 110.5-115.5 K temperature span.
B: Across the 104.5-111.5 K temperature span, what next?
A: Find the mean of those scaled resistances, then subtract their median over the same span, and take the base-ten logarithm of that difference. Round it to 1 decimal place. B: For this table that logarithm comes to -2.4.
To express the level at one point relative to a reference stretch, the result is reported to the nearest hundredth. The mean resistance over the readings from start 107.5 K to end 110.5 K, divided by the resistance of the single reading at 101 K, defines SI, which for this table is 1.06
